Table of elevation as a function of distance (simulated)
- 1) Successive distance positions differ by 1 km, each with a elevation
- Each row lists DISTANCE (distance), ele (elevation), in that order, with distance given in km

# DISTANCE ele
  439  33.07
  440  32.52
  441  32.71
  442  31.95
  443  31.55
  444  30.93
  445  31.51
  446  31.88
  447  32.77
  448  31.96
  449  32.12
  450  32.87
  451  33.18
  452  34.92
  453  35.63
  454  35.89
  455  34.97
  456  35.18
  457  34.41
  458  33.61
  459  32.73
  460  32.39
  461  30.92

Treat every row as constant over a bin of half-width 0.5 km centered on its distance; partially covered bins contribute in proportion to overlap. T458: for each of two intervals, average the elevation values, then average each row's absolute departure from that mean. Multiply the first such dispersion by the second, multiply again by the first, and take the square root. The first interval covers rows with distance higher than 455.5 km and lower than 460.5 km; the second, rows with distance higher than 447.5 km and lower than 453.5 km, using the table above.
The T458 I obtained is 1.00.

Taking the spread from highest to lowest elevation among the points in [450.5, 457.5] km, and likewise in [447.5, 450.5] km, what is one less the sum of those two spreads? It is -2.62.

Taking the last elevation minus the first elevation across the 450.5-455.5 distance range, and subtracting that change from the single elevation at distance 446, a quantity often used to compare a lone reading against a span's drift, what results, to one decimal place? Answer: 30.1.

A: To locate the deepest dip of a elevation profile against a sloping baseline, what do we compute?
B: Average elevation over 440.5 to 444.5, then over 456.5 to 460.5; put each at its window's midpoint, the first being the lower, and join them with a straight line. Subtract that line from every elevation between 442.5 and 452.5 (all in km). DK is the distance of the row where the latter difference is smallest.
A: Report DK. 444 km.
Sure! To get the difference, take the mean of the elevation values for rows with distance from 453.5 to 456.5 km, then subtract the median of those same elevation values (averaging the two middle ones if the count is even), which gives 0.17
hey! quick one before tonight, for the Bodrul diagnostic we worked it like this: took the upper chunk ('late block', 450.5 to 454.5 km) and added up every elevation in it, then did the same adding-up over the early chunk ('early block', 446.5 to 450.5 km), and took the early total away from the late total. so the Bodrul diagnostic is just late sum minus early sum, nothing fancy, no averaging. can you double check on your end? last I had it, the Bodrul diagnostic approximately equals 10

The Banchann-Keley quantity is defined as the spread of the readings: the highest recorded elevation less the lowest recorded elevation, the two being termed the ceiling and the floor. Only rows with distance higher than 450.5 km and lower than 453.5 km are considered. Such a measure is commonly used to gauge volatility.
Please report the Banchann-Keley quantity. 2.45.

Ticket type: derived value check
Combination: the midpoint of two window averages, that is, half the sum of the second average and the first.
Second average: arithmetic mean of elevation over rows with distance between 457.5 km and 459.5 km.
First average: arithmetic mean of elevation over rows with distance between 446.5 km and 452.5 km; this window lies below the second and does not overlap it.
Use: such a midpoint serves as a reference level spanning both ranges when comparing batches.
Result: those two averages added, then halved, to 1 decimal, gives 33.1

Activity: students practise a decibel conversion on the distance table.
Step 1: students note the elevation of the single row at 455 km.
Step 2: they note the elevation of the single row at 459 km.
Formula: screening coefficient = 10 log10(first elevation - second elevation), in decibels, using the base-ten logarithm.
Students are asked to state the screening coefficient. 3.5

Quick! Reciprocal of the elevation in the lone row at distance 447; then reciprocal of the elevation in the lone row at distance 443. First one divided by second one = 0.96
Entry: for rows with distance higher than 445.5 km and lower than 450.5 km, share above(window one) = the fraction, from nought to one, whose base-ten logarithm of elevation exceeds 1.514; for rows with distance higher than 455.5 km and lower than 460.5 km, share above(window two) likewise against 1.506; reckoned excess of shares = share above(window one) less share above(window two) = -0.60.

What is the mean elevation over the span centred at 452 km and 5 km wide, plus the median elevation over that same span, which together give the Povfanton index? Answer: 69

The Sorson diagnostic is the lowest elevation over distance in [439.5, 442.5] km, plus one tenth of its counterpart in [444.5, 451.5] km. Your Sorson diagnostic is 35.1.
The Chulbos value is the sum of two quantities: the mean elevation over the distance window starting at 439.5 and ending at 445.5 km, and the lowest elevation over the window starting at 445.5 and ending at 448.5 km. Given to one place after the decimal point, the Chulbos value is 63.7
